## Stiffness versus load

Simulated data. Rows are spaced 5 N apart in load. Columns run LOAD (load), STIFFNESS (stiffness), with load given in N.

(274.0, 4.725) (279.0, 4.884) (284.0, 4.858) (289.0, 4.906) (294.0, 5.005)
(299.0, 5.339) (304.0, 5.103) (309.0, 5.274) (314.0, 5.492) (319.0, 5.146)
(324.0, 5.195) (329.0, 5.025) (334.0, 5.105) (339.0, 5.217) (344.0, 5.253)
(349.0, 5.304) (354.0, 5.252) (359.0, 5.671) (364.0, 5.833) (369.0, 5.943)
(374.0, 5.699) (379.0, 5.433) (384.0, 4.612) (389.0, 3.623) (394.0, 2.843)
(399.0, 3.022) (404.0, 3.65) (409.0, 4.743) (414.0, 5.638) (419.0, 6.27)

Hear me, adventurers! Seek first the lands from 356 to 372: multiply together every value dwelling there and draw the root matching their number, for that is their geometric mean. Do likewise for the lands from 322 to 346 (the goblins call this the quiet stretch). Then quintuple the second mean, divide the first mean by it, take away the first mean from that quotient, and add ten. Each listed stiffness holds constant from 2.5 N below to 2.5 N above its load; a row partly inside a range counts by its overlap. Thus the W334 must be 4.4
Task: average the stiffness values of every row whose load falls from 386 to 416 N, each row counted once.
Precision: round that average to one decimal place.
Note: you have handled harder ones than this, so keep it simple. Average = 3.9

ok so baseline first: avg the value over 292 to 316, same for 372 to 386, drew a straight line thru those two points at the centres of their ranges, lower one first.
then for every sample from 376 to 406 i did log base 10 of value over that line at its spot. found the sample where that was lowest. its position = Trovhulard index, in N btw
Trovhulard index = 394.0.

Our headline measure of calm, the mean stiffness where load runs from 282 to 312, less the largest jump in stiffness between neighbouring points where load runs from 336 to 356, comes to 5.0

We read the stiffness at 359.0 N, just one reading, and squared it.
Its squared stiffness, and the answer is 32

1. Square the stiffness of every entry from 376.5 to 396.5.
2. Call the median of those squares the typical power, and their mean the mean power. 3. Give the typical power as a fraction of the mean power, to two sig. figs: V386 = 0.96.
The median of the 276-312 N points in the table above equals 5.0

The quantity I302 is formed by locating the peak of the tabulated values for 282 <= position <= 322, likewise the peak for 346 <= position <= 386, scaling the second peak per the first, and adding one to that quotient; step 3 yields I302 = 2.08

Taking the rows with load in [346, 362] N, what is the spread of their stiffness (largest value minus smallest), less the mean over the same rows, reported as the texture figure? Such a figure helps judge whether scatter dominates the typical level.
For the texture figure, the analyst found -5.0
